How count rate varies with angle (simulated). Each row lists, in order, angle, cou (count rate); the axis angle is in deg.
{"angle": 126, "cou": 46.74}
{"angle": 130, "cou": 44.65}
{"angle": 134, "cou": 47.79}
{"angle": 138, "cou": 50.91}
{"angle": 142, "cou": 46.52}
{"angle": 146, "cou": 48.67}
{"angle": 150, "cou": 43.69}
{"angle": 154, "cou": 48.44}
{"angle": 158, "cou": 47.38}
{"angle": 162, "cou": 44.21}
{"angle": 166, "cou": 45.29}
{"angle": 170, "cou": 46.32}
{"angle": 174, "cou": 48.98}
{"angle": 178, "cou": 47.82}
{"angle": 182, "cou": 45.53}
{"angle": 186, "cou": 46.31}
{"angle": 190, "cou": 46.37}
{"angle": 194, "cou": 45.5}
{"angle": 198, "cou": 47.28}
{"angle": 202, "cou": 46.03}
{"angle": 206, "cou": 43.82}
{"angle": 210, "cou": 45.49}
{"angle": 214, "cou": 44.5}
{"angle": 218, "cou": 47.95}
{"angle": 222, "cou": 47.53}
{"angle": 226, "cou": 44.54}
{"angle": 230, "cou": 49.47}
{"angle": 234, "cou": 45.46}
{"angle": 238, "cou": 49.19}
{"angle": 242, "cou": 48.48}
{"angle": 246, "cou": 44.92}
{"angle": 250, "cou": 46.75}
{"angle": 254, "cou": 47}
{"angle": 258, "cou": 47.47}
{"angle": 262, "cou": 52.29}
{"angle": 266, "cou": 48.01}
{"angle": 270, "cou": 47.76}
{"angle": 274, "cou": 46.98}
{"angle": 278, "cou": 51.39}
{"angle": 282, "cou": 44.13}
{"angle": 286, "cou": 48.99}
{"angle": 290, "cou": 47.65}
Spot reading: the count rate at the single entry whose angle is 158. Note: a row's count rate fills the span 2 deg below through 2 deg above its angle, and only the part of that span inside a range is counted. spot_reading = 47.38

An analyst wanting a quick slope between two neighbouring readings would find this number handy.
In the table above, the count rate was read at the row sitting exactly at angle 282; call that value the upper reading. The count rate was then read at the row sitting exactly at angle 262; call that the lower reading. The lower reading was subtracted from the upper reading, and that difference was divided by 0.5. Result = -16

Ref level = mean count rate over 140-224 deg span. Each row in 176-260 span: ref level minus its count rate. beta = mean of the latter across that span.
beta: -0.2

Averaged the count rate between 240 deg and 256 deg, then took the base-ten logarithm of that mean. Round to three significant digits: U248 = 1.67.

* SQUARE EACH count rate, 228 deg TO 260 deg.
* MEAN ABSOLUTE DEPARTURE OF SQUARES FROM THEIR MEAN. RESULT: 124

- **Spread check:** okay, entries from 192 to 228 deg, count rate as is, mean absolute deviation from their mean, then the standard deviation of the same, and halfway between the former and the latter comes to 1.3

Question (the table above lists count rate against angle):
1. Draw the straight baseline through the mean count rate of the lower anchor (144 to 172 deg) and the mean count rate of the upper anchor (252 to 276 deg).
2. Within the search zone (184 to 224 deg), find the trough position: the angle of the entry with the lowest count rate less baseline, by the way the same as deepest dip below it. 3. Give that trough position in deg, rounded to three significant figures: 206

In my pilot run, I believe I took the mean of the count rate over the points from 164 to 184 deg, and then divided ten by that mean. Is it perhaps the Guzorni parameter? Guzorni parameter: 0.214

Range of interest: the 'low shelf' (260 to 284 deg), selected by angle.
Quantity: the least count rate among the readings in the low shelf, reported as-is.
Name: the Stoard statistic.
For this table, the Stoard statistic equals 44.13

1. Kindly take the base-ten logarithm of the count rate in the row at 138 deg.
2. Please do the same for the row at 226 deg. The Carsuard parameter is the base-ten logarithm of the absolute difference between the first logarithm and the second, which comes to -1.2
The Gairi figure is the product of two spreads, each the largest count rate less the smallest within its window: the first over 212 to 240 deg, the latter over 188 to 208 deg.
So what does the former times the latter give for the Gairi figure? 17.2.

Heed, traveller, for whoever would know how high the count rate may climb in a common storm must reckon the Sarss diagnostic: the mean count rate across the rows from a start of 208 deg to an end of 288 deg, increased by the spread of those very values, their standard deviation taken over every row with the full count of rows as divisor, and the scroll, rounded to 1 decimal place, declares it 49.6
